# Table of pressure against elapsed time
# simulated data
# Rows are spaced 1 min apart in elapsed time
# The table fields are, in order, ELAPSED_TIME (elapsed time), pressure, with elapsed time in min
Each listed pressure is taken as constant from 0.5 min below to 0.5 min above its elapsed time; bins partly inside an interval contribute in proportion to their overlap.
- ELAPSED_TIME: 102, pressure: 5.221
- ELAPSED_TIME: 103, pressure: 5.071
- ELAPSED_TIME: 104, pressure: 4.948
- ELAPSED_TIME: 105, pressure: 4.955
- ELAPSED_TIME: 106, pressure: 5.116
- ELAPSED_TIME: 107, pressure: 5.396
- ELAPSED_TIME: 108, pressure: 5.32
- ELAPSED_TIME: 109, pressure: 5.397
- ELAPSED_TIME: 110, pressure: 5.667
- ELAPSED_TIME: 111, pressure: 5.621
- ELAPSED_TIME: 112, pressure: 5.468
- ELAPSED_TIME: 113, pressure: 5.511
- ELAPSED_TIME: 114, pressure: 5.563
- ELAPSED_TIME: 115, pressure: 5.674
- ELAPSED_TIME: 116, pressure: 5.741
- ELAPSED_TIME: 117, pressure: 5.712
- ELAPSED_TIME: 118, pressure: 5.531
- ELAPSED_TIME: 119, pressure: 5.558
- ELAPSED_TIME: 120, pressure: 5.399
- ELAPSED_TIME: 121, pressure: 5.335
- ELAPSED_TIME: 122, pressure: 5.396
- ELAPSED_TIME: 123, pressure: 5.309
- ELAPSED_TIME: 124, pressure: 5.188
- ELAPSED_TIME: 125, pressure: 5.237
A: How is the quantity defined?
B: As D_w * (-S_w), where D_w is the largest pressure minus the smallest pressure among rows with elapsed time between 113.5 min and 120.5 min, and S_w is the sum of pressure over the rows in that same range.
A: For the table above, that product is -13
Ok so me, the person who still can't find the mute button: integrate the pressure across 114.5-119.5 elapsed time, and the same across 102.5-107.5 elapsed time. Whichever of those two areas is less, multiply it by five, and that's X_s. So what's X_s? 127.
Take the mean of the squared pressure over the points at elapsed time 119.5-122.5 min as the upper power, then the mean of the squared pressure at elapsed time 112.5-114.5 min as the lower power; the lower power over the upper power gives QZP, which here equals 1.06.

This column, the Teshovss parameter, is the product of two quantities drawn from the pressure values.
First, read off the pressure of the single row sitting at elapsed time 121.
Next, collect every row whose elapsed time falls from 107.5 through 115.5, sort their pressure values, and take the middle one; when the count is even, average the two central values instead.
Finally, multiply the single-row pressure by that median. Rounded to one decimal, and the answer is 29.5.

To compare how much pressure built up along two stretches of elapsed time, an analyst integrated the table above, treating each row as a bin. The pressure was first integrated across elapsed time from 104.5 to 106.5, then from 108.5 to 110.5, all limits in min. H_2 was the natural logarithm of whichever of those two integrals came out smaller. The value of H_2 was 2.31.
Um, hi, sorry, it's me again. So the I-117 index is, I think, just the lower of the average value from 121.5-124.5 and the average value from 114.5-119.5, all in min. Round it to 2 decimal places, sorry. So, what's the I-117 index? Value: 5.30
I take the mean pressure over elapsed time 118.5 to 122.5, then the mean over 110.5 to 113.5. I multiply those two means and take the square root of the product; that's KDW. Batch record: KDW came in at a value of 5.48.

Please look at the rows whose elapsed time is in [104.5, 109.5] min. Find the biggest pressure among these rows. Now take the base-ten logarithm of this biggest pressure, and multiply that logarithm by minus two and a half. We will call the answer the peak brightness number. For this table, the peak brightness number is -1.83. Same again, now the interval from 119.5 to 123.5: -1.83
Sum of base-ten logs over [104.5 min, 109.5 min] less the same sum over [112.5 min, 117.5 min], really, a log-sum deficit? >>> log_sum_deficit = -0.16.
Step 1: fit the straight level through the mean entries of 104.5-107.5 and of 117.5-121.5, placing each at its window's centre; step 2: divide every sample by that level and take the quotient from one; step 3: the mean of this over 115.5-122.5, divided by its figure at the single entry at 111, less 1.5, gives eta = -1.3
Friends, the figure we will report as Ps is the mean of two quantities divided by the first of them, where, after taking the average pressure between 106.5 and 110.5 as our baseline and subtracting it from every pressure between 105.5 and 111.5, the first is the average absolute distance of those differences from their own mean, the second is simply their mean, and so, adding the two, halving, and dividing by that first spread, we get 0.4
